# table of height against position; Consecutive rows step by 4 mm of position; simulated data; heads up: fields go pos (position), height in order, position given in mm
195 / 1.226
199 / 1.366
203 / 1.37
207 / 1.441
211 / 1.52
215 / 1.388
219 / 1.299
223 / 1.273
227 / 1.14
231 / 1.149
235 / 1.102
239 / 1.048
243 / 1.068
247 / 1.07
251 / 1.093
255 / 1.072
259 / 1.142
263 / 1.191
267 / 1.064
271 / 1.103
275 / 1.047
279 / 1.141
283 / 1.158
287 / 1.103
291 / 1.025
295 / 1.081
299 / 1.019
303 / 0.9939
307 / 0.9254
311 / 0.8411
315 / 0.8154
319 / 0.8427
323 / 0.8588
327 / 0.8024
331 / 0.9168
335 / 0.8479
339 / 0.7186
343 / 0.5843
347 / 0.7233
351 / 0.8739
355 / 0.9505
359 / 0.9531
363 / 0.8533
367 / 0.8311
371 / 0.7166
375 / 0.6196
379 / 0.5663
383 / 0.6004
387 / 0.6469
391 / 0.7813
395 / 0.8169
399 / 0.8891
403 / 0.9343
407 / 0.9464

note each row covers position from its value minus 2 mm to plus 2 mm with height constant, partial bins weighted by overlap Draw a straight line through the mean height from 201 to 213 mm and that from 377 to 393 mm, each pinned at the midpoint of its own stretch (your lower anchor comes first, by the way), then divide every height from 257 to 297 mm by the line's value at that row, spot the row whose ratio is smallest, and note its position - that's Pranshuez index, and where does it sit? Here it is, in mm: 267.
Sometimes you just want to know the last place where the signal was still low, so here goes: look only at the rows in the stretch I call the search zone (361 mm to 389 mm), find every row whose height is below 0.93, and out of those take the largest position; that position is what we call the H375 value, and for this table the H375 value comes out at 387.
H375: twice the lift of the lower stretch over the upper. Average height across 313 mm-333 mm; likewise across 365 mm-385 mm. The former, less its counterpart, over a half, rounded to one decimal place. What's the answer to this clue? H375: 0.4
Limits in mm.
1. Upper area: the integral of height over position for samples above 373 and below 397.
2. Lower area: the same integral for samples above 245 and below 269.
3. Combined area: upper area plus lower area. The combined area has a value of 43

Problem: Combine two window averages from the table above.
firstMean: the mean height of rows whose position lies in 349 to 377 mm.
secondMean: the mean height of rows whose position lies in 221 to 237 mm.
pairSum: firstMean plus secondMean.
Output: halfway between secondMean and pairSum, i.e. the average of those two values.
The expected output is 1.58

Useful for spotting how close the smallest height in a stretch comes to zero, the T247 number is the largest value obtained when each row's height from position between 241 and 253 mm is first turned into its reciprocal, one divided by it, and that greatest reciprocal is 0.94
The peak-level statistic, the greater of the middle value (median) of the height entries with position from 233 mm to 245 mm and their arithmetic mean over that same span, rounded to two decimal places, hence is 1.07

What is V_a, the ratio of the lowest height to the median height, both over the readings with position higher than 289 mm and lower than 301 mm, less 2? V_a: -1.01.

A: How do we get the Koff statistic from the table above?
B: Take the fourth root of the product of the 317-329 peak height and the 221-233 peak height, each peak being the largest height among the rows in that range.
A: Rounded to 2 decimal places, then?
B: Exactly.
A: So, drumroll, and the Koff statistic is 1.02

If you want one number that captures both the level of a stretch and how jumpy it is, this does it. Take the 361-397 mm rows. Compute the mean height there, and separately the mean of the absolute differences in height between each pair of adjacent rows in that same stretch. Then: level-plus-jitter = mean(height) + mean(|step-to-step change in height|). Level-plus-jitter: 0.78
